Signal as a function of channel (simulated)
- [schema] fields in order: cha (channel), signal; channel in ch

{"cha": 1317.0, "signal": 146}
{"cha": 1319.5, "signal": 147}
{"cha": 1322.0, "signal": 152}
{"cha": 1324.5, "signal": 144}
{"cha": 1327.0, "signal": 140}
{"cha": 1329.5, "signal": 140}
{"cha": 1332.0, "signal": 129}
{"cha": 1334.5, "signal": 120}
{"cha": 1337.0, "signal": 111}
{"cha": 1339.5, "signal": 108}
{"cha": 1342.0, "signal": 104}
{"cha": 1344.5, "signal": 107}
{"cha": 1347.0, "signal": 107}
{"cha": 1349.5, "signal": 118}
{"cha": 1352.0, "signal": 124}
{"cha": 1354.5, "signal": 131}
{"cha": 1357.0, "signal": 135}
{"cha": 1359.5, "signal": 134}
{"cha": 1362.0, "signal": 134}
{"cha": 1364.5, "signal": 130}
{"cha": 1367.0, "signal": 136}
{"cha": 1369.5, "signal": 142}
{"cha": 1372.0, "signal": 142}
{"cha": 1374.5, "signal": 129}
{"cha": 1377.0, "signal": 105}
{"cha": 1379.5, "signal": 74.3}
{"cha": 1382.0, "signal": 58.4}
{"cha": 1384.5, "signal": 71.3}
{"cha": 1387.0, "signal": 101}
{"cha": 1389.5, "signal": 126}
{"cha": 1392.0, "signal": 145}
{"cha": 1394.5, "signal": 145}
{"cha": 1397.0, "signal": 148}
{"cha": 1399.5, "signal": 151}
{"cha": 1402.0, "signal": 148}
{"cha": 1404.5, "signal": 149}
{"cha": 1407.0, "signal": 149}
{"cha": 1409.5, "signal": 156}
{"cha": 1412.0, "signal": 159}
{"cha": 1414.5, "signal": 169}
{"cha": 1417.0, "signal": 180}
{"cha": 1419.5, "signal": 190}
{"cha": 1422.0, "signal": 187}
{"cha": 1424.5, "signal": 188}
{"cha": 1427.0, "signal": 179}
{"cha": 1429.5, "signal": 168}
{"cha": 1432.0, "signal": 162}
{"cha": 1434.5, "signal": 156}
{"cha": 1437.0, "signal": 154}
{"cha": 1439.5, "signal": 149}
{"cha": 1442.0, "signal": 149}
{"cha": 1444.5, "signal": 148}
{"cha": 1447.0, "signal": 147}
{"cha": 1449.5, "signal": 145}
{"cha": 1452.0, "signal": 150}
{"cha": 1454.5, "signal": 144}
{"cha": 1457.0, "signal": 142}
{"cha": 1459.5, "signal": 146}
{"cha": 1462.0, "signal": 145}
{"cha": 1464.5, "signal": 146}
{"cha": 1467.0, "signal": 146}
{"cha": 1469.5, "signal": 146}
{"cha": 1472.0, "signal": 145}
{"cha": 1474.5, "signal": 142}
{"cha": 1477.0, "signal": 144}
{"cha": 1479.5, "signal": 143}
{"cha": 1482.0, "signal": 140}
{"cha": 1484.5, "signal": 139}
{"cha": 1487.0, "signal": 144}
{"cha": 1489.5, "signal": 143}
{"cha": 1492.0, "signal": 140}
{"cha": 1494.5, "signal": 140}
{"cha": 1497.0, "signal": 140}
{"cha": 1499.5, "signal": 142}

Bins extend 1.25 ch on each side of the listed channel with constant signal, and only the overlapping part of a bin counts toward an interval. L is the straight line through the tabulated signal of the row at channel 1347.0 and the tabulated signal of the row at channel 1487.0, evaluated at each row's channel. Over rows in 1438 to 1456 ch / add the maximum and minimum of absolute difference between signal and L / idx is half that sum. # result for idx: 13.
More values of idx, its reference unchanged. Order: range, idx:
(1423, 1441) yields 39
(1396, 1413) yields 30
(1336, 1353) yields 8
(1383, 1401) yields 27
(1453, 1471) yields 8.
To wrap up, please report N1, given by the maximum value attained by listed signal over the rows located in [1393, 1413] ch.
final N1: 159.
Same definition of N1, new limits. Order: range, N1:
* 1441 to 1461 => 150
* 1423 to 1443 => 188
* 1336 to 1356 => 131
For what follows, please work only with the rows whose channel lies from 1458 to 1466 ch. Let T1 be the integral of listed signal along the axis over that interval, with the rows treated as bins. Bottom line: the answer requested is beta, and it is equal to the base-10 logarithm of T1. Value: 3.1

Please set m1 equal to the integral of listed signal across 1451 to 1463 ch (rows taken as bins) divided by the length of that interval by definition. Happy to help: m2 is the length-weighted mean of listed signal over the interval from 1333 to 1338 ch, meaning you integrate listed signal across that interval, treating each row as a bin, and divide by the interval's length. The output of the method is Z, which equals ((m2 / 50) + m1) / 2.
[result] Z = 73.8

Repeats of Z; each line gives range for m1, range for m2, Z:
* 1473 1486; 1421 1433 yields 72.6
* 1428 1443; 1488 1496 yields 79.8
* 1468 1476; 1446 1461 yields 73.6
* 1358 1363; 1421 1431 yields 68.8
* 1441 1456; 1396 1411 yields 75.0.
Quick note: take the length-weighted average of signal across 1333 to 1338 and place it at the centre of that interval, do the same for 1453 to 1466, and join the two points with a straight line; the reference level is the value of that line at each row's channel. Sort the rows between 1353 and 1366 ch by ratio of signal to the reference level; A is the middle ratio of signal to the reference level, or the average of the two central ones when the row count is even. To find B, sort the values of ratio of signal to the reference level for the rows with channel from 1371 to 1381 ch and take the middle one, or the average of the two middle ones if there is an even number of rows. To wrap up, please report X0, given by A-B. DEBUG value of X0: 0.16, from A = 1.09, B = 0.93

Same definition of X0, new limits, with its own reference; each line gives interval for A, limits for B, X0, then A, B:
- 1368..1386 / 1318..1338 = -0.39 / 0.83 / 1.22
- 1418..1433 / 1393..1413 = 0.21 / 1.34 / 1.13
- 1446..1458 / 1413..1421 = -0.32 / 1.02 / 1.33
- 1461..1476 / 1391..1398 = -0.13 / 1.00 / 1.12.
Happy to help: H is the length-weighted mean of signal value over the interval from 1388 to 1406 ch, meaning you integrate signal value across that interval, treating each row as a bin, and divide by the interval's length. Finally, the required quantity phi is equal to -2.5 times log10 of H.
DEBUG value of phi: -5.40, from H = 144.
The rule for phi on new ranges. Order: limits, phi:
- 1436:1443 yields -5.44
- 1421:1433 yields -5.62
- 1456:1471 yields -5.41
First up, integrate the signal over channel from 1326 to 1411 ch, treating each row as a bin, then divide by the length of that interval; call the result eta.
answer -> 125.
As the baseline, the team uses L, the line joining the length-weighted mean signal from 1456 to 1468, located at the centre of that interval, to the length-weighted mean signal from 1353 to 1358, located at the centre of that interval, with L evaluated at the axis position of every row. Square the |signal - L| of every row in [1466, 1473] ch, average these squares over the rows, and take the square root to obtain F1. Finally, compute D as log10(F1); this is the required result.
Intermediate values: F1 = 1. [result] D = -0.13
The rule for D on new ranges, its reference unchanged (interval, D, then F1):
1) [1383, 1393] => 1.57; 37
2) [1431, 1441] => 1.15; 14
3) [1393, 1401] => 1.04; 11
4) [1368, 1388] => 1.65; 45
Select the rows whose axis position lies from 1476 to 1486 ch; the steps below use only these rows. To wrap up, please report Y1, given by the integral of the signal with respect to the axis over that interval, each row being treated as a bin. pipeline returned 1415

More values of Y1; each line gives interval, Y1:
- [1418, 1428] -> 1860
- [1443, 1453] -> 1475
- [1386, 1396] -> 1304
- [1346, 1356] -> 1207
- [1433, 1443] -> 1523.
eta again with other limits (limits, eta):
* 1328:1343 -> 119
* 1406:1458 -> 161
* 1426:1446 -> 158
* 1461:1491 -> 144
